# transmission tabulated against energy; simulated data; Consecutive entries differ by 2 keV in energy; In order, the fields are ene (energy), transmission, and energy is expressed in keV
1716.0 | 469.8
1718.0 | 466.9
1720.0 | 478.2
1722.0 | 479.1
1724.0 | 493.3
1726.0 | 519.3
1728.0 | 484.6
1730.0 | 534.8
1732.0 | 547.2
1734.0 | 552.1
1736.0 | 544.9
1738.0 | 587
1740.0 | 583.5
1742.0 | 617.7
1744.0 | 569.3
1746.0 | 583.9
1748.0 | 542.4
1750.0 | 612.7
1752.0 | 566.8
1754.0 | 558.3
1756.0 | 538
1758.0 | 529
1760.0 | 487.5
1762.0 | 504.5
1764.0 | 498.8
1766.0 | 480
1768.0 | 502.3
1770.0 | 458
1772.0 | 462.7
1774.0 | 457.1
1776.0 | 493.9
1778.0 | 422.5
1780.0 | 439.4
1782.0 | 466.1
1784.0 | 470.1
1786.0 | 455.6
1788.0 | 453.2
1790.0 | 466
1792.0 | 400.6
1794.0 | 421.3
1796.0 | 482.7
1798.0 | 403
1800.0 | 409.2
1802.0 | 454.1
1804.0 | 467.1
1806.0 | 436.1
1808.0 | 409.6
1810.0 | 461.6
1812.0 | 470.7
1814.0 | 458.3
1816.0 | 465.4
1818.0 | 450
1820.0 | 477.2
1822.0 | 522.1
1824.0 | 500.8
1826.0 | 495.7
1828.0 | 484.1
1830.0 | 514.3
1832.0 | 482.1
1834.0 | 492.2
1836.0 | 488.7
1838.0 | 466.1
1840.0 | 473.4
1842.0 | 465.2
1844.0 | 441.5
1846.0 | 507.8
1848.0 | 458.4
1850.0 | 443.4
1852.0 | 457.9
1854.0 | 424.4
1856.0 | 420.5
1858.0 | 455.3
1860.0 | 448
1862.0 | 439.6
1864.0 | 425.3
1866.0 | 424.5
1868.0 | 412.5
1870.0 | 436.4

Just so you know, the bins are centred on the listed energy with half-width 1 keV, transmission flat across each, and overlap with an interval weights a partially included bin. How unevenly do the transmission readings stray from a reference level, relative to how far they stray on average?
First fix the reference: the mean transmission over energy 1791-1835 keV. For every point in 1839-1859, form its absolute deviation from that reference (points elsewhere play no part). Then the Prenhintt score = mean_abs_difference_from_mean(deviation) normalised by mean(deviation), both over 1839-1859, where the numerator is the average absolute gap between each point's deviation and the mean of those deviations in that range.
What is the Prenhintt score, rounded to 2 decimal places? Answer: 0.71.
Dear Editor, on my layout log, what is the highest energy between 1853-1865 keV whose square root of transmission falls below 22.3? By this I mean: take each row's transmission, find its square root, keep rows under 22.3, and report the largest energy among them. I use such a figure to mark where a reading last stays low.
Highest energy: 1864.0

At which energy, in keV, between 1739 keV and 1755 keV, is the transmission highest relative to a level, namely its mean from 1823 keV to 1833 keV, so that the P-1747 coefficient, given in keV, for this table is 1742.0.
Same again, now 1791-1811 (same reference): 1796.0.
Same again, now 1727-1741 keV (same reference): 1738.0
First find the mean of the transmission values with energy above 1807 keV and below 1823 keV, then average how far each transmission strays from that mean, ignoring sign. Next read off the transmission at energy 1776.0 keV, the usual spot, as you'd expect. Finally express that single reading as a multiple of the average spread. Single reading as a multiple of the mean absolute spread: 25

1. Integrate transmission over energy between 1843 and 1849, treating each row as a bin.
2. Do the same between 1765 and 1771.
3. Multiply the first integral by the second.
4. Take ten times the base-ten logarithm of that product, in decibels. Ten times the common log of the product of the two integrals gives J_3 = 69.1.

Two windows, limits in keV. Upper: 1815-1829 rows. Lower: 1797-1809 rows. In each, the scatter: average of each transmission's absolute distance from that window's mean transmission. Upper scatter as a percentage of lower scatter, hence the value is 80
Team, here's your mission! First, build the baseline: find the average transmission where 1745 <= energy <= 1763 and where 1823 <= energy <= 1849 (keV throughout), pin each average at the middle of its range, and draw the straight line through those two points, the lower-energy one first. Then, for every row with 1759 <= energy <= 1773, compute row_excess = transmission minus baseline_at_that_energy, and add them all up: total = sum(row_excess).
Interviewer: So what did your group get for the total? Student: -369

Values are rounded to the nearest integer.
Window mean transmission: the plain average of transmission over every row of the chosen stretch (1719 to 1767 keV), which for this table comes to 537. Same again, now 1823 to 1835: 495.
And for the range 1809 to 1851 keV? 477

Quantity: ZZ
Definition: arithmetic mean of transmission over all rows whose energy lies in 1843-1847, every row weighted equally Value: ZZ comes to 475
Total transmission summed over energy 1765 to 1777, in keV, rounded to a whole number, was 2854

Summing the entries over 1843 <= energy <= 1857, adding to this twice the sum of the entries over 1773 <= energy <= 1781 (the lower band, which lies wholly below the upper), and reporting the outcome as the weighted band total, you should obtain 6780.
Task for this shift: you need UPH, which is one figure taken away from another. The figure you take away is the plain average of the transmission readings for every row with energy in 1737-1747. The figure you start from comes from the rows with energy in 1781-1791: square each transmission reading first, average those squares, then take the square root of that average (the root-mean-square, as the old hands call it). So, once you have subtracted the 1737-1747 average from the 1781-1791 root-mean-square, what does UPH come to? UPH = -126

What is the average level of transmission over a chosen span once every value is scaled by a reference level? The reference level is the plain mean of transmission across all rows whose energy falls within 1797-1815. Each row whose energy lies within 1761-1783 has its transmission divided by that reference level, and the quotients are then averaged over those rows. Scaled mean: 1.069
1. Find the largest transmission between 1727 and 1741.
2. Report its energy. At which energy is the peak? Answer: 1738.0 keV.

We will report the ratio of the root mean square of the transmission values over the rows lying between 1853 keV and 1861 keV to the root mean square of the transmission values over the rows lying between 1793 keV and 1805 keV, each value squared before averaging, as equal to 0.99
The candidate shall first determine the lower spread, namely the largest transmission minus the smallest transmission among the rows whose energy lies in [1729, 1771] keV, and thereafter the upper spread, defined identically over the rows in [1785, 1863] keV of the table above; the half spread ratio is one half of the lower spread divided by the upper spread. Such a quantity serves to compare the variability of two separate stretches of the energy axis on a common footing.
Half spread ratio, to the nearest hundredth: 0.66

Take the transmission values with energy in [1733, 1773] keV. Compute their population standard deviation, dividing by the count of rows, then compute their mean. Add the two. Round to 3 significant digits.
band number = 585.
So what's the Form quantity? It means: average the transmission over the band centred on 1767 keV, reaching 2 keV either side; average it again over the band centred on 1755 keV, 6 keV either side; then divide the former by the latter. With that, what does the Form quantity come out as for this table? 0.90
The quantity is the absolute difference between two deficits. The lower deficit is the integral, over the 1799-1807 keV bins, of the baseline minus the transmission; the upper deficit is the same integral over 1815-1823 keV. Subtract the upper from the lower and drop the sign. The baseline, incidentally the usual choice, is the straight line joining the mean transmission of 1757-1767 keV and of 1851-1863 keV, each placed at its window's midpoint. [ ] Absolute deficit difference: 376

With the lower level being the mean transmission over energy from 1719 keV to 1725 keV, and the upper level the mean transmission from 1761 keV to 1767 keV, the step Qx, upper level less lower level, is 11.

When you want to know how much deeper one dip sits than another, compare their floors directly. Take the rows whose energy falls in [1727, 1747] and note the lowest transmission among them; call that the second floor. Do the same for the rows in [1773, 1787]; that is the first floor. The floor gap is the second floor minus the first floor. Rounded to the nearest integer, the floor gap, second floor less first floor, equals 62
